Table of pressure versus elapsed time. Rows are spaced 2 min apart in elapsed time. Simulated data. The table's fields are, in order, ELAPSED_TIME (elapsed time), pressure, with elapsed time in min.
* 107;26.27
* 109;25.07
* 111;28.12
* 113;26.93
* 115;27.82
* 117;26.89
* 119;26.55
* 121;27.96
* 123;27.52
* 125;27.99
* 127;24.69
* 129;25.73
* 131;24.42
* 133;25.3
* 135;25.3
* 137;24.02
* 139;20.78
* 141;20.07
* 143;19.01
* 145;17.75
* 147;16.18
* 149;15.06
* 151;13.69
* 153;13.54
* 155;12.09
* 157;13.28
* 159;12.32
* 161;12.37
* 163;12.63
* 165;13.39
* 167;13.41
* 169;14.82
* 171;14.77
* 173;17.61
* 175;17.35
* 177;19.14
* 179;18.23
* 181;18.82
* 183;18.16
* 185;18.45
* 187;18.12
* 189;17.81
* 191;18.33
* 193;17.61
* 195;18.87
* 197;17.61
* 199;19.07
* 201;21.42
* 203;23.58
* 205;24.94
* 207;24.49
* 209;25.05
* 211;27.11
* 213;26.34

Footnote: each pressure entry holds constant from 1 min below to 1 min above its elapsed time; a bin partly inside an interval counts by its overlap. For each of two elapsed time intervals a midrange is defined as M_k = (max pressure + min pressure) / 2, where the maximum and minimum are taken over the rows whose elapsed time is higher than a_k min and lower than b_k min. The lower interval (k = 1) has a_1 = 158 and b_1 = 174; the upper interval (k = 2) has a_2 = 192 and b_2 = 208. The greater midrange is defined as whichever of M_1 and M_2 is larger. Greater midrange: 21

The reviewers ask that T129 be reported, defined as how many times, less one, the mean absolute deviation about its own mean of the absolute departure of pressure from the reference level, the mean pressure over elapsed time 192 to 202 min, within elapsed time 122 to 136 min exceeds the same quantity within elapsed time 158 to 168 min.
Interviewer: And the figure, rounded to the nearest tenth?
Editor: 1.4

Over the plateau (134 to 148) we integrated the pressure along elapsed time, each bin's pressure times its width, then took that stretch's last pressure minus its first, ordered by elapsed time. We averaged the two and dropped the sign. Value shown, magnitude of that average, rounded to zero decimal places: 139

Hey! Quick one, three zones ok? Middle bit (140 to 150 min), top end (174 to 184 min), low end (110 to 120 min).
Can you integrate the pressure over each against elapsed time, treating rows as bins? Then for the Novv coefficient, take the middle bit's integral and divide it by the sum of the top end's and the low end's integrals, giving 0.386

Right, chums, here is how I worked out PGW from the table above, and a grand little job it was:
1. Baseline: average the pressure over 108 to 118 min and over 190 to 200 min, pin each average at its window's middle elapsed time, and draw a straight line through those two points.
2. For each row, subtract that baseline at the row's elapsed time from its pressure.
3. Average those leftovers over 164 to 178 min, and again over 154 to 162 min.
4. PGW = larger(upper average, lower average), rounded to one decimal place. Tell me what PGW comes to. -5.1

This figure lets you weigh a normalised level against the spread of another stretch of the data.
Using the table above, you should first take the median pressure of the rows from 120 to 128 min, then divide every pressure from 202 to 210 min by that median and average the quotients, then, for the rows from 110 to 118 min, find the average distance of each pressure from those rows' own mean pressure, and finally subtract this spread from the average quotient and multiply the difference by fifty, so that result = 18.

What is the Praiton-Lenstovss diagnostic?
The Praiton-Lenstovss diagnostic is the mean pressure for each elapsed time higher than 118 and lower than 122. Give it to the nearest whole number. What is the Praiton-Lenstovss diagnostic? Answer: 27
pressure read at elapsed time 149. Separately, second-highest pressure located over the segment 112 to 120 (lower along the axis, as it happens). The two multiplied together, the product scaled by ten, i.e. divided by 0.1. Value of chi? 4056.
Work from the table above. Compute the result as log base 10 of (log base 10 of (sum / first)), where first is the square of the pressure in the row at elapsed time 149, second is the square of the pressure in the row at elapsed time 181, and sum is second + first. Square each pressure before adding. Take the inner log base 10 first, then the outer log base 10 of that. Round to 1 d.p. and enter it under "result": -0.4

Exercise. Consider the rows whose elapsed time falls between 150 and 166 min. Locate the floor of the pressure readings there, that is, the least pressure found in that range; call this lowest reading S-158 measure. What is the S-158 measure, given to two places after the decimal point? 12.09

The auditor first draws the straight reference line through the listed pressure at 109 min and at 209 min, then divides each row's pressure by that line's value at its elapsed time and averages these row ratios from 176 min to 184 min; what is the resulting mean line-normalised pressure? 0.74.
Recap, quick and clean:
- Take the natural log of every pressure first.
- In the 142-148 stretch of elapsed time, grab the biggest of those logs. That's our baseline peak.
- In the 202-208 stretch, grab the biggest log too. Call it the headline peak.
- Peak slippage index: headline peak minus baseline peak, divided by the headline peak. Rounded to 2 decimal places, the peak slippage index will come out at 0.08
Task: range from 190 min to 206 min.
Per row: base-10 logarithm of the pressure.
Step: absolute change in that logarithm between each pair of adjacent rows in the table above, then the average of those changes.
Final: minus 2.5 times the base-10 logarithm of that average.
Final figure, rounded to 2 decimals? 3.72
